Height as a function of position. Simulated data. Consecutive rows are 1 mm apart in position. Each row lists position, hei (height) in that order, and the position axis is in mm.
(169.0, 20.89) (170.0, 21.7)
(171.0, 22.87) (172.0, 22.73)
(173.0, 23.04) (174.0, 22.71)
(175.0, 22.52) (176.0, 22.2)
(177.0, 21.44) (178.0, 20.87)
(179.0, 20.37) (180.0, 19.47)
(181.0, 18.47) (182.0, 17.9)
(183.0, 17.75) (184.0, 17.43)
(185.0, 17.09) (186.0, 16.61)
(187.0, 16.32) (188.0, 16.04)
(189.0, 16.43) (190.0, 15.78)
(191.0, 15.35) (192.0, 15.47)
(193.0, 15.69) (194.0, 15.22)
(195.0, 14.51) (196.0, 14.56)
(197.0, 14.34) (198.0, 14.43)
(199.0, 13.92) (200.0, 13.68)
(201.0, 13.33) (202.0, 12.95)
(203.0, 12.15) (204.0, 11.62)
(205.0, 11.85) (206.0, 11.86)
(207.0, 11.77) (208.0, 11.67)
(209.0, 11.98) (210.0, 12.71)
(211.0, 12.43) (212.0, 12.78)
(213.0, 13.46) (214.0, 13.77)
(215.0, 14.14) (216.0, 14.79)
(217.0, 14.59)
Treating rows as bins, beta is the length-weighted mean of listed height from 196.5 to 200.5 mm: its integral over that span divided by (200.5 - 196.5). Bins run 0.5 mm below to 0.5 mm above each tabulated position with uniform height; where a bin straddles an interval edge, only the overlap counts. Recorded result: 14.1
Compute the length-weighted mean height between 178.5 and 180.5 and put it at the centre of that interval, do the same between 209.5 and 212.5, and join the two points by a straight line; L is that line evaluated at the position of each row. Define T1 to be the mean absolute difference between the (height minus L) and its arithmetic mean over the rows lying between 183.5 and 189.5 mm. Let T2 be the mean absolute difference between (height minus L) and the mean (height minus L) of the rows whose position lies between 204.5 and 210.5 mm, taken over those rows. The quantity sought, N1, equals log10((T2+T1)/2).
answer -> -0.41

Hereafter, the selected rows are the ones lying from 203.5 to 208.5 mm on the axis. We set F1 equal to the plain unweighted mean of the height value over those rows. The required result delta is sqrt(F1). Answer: 3.4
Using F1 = 12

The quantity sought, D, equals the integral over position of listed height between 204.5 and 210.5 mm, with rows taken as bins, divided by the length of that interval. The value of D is 12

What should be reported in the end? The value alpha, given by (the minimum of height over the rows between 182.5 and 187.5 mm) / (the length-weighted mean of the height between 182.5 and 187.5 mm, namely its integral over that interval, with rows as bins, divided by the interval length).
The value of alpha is 0.958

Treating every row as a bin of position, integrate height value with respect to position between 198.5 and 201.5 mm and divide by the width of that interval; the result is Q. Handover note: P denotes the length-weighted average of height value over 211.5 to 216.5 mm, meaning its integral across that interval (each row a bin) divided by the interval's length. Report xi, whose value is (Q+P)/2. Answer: 13.7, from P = 14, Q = 13.6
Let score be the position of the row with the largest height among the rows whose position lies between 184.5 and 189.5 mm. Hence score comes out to 185.0 mm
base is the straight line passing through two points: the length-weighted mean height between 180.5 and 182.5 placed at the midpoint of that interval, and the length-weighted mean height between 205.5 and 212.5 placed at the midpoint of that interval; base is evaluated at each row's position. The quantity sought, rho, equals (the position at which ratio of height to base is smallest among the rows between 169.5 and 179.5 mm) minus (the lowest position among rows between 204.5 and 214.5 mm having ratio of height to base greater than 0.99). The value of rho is -40 mm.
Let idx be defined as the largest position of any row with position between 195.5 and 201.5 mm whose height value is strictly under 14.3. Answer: 201.0 mm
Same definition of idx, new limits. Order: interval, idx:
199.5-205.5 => 205.0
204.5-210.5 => 210.0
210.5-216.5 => 215.0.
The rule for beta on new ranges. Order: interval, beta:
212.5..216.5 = 14.0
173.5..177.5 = 22.2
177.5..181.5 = 19.8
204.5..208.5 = 11.8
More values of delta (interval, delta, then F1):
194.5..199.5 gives 3.8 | 14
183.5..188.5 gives 4.1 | 17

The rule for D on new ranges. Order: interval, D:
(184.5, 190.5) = 16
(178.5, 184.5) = 19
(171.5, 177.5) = 22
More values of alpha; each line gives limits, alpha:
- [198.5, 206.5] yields 0.917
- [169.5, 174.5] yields 0.960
